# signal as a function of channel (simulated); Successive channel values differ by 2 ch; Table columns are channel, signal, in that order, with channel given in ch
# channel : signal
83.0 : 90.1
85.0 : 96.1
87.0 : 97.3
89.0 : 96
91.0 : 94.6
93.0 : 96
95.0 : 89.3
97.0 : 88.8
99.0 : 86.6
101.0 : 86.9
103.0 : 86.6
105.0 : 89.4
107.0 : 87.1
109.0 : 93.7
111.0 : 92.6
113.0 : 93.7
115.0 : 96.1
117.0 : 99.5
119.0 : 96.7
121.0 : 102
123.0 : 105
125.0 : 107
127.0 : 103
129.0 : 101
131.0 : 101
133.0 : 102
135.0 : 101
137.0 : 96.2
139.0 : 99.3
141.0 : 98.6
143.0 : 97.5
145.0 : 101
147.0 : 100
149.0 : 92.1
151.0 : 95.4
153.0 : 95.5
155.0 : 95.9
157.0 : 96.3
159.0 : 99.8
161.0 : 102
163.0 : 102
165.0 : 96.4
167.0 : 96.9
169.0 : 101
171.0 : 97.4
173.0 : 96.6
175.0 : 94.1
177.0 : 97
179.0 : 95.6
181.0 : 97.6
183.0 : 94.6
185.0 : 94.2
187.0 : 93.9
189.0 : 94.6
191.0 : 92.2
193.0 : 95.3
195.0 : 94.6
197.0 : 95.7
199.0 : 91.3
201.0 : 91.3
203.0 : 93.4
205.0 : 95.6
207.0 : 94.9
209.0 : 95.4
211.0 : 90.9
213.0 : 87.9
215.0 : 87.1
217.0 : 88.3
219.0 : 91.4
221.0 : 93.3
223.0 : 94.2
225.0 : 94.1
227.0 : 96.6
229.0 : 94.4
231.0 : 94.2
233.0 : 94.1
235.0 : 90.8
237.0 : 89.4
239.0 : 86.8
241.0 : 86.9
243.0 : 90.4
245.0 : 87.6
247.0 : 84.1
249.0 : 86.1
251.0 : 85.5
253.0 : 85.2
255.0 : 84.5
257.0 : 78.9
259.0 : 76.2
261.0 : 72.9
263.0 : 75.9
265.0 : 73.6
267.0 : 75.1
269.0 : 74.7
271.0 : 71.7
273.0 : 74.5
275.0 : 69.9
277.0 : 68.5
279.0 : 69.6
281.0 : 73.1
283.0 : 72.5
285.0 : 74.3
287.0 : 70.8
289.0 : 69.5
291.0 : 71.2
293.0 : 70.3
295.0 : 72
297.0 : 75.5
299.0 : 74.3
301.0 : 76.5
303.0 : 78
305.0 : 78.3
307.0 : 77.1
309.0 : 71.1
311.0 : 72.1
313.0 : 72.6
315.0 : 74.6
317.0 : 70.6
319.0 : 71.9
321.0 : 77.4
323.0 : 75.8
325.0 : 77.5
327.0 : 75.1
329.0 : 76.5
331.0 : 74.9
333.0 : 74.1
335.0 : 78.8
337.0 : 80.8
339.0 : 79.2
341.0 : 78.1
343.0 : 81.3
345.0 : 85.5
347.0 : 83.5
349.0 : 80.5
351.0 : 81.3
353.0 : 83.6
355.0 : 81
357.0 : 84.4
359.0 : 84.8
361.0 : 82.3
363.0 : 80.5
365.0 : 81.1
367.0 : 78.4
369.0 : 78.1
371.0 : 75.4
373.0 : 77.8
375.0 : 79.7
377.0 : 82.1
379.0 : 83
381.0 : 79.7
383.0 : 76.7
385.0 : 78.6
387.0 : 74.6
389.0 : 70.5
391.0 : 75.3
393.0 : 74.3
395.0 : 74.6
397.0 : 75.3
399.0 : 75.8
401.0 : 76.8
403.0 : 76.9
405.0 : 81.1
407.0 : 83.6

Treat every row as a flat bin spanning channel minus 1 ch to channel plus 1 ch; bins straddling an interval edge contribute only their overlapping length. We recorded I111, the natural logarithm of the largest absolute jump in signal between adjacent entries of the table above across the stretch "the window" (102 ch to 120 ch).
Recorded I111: 1.9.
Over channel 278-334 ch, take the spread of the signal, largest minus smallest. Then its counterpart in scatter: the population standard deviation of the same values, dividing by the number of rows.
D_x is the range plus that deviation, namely 11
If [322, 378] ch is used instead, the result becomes 15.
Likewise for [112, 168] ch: 18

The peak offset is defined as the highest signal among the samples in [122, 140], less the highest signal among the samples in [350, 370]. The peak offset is 22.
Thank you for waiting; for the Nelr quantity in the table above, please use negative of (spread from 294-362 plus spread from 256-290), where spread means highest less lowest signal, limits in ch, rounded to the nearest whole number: -25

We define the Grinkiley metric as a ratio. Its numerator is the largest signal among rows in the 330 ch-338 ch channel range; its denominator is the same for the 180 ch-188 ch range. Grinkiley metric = 0.83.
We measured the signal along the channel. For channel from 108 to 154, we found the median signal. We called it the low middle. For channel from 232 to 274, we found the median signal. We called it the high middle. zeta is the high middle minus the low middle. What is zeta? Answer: -14.8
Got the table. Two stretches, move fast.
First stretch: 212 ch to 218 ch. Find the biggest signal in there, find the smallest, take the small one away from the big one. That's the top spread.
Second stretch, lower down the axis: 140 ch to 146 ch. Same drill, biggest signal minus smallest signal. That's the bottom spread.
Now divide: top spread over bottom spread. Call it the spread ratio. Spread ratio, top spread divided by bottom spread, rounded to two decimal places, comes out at 0.34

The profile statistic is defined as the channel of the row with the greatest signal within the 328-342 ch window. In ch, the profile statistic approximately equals 337.0 ch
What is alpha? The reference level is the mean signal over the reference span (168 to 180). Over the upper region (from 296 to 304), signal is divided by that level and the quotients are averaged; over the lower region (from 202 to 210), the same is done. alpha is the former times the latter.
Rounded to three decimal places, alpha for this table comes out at 0.767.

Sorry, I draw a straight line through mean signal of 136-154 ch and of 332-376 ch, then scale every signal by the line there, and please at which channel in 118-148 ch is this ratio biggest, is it 125.0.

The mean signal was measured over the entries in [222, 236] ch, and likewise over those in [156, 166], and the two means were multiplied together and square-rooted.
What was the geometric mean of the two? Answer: 97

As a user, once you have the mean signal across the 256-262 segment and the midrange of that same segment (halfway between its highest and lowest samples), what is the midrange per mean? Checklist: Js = 1.00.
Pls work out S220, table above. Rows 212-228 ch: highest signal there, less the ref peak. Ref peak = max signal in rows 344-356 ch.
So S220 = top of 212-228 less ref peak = 11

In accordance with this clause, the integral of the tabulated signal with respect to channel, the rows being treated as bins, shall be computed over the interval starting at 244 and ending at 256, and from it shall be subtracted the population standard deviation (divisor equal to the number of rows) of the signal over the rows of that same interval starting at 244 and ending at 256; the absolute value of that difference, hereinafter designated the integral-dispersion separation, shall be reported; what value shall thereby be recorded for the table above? 1025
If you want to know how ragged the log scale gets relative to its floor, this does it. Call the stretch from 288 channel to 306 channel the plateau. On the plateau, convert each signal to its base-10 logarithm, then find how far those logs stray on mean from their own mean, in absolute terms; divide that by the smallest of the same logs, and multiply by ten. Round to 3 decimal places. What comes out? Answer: 0.091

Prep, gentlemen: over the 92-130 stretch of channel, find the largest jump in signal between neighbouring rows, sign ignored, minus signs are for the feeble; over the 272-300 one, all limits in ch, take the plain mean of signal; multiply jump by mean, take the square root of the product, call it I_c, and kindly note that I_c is 22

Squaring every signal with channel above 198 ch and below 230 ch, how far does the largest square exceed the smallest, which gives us 1745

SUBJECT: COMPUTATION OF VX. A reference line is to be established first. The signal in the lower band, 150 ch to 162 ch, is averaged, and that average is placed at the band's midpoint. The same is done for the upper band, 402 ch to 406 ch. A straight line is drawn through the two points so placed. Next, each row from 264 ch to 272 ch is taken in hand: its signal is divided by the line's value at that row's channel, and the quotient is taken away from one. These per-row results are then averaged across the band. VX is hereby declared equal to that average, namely 0.17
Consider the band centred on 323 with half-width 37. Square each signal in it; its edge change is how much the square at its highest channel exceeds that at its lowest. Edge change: 2178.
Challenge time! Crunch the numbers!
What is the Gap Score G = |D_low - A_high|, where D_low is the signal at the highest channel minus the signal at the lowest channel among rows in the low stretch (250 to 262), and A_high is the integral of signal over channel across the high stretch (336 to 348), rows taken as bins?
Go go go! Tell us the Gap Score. 989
